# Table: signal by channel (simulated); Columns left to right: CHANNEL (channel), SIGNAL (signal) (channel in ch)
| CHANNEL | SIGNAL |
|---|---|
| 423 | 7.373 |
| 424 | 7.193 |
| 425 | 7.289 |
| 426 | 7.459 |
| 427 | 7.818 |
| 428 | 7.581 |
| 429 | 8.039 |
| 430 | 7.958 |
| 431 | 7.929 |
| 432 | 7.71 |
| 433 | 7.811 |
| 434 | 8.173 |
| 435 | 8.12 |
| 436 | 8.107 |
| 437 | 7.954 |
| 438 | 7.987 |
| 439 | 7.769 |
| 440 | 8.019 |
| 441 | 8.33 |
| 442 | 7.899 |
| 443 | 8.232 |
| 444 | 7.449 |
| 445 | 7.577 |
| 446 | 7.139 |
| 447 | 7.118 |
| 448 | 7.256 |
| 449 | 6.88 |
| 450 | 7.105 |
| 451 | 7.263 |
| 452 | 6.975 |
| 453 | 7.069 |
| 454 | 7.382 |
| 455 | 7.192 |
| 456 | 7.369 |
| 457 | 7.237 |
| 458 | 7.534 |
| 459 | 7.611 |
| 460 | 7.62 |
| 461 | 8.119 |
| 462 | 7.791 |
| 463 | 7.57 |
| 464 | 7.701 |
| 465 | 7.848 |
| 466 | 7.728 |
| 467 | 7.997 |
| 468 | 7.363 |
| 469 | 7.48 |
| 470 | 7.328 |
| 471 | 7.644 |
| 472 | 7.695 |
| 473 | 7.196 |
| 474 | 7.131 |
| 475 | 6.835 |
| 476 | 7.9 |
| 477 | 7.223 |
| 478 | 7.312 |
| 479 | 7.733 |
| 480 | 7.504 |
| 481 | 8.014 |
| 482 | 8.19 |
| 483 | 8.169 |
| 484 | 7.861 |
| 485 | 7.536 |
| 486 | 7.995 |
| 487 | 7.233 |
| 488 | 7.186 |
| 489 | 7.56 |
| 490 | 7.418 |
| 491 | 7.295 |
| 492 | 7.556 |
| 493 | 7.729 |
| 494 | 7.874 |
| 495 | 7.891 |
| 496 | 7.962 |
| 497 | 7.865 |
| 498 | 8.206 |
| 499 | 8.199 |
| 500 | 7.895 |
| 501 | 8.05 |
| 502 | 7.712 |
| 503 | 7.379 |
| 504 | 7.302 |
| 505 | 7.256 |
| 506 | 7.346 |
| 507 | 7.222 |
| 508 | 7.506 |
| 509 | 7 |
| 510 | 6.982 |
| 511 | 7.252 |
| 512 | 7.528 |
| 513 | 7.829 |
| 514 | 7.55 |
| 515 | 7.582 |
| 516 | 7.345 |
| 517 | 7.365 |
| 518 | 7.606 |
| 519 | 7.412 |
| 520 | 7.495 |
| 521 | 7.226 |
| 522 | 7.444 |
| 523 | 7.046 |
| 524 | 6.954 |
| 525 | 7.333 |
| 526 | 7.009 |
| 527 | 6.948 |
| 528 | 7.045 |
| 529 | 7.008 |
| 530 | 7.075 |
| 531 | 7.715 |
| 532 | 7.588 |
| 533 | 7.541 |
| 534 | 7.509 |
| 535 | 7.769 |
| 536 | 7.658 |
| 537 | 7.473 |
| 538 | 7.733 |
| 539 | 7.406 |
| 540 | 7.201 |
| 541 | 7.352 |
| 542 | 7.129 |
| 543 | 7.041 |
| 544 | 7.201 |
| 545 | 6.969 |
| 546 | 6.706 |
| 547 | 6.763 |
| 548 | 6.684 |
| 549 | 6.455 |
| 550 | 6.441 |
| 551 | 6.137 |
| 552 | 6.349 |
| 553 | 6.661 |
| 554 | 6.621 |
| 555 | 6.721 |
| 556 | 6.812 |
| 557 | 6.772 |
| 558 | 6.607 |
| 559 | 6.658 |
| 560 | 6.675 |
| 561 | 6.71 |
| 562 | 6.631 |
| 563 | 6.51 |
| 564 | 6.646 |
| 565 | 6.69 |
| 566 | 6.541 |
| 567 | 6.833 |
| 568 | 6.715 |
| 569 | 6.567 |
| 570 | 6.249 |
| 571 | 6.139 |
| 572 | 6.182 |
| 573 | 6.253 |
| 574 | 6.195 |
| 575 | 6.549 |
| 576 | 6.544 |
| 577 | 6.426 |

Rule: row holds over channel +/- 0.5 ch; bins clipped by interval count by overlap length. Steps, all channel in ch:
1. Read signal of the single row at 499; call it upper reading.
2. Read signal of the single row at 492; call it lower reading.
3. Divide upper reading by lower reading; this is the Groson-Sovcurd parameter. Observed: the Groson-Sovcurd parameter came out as 1.09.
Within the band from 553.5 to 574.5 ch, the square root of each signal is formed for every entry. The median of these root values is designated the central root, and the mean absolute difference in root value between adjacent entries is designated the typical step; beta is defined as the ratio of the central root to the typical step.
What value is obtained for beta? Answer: 121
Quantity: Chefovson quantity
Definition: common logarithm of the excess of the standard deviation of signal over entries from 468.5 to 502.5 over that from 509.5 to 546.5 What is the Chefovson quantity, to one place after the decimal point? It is -1.1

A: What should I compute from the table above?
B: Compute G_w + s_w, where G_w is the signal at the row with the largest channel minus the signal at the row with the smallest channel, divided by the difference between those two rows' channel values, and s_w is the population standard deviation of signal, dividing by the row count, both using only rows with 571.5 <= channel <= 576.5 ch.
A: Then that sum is 0.257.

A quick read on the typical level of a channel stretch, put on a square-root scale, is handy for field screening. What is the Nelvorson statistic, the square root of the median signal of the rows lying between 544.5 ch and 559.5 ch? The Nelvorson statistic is 2.58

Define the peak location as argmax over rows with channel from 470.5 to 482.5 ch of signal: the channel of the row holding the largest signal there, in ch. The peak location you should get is 482 ch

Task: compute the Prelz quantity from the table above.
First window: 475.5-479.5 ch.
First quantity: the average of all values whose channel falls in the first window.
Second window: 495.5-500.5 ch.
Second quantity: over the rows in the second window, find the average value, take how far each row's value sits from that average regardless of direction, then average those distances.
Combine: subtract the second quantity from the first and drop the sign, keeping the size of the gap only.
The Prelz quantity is 7.40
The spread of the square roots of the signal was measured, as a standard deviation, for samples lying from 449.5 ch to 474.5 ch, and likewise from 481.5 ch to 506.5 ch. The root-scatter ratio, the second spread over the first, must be 1.12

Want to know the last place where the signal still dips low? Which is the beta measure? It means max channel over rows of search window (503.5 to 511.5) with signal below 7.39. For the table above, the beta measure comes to 511 ch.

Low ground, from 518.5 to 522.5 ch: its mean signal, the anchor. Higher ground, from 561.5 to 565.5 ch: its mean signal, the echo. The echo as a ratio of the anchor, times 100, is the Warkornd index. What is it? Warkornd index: 89.5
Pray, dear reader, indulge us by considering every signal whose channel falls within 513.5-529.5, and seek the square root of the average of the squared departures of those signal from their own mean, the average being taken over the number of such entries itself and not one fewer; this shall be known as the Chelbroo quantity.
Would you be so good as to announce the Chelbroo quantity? 0.23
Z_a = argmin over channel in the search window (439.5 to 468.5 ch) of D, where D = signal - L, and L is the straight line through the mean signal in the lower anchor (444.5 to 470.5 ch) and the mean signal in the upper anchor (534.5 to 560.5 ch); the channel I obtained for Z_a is 449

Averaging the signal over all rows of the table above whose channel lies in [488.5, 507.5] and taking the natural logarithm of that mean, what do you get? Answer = 2.04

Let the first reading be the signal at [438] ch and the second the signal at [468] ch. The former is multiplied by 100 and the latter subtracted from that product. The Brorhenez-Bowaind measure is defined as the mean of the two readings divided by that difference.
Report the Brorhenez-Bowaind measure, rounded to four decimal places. 0.0097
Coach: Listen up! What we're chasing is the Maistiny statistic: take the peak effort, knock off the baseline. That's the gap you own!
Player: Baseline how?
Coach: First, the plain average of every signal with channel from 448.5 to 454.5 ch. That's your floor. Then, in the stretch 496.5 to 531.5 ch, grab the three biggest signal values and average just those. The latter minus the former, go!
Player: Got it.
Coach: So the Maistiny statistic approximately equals 1.0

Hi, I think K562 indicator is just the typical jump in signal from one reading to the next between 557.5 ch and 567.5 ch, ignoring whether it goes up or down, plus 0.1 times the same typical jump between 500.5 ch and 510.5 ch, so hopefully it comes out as 0.123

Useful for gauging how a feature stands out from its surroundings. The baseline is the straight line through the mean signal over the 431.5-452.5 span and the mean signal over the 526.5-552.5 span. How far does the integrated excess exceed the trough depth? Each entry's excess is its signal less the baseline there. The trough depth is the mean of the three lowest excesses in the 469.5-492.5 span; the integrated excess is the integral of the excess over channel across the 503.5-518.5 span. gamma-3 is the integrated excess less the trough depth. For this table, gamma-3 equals 2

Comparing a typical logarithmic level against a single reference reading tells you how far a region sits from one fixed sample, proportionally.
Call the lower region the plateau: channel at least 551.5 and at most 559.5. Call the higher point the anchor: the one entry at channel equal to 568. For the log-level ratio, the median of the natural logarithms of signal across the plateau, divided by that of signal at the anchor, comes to 1.00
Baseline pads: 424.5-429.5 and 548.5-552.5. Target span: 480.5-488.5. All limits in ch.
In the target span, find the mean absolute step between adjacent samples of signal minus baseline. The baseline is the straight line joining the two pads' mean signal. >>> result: 0.30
